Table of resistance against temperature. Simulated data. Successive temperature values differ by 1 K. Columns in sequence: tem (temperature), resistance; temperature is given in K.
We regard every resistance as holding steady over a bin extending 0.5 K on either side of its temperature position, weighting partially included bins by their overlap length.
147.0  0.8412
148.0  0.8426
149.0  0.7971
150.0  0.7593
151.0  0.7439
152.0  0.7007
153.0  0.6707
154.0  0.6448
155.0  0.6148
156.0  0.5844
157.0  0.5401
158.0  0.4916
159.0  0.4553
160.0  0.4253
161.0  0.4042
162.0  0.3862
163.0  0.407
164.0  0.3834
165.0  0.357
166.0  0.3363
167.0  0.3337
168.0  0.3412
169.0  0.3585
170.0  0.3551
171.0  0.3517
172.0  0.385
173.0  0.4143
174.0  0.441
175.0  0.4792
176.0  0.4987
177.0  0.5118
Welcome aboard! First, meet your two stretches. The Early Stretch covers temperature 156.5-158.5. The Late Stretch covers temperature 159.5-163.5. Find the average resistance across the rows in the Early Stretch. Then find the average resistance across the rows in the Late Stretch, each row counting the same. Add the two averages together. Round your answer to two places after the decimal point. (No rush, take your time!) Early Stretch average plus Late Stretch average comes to 0.92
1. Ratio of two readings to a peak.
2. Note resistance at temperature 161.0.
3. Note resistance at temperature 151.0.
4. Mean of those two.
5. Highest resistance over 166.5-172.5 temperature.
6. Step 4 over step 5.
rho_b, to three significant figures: 1.49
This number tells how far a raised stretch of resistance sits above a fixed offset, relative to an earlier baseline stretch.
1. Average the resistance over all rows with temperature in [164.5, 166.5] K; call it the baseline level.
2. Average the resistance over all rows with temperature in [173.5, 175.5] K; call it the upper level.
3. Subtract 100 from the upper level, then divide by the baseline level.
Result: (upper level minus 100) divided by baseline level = -287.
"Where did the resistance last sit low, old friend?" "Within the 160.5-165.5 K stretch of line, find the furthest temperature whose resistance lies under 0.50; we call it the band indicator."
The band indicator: 165.0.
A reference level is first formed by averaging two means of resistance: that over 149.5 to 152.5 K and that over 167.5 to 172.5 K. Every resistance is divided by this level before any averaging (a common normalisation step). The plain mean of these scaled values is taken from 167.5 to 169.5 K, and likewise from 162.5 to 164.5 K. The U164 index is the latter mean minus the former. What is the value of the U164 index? 0.08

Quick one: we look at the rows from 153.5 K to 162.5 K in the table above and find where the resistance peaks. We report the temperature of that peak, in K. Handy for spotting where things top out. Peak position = 154.0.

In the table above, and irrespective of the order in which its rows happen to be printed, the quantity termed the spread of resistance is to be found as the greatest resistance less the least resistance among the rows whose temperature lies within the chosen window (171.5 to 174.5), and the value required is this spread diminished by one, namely -0.94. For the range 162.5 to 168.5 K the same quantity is -0.93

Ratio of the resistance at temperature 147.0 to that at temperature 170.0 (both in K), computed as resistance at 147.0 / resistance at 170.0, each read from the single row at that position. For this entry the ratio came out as 2.37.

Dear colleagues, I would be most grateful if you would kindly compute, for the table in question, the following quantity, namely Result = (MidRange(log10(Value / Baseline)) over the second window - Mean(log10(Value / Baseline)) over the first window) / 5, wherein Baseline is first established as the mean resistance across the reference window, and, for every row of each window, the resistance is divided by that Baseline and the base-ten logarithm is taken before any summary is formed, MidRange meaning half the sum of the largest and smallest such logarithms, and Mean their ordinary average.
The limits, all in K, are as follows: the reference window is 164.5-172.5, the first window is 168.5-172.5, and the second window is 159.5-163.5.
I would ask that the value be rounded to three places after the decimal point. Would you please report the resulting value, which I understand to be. 0.010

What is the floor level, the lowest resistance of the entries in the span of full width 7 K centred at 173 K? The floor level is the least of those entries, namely 0.3517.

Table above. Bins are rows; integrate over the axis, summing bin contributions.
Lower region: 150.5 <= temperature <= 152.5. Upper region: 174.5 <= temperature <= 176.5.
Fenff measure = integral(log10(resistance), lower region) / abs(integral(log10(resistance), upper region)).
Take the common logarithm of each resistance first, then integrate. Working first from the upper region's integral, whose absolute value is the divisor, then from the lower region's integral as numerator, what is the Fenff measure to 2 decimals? -0.46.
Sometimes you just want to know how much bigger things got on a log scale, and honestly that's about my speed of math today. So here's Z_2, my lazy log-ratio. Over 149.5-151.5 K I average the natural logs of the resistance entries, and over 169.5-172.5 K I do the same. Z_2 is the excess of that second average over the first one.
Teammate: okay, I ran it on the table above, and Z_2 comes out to -0.73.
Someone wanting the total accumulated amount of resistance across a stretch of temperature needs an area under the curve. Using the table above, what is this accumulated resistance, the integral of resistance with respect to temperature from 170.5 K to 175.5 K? 2.07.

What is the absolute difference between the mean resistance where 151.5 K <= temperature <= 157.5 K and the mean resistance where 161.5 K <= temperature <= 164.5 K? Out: 0.23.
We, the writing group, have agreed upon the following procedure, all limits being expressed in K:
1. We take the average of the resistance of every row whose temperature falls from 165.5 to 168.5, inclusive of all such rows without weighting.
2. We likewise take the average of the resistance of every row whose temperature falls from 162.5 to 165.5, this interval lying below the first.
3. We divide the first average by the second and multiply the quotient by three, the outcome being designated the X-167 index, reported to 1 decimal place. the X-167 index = 2.6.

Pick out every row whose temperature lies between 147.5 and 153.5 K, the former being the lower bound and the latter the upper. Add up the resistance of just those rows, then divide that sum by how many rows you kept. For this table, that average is 0.75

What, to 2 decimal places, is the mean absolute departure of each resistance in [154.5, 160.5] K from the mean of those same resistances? 0.06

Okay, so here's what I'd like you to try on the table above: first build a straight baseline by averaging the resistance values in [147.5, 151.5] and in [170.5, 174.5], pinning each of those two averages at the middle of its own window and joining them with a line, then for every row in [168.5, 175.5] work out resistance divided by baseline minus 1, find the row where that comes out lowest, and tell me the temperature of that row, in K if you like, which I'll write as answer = 169.0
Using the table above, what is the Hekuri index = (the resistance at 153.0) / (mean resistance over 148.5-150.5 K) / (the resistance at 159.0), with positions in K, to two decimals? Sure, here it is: 1.89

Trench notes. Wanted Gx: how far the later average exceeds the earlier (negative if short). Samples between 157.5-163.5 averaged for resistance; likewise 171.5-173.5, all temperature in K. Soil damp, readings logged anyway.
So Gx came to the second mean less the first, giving -0.029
